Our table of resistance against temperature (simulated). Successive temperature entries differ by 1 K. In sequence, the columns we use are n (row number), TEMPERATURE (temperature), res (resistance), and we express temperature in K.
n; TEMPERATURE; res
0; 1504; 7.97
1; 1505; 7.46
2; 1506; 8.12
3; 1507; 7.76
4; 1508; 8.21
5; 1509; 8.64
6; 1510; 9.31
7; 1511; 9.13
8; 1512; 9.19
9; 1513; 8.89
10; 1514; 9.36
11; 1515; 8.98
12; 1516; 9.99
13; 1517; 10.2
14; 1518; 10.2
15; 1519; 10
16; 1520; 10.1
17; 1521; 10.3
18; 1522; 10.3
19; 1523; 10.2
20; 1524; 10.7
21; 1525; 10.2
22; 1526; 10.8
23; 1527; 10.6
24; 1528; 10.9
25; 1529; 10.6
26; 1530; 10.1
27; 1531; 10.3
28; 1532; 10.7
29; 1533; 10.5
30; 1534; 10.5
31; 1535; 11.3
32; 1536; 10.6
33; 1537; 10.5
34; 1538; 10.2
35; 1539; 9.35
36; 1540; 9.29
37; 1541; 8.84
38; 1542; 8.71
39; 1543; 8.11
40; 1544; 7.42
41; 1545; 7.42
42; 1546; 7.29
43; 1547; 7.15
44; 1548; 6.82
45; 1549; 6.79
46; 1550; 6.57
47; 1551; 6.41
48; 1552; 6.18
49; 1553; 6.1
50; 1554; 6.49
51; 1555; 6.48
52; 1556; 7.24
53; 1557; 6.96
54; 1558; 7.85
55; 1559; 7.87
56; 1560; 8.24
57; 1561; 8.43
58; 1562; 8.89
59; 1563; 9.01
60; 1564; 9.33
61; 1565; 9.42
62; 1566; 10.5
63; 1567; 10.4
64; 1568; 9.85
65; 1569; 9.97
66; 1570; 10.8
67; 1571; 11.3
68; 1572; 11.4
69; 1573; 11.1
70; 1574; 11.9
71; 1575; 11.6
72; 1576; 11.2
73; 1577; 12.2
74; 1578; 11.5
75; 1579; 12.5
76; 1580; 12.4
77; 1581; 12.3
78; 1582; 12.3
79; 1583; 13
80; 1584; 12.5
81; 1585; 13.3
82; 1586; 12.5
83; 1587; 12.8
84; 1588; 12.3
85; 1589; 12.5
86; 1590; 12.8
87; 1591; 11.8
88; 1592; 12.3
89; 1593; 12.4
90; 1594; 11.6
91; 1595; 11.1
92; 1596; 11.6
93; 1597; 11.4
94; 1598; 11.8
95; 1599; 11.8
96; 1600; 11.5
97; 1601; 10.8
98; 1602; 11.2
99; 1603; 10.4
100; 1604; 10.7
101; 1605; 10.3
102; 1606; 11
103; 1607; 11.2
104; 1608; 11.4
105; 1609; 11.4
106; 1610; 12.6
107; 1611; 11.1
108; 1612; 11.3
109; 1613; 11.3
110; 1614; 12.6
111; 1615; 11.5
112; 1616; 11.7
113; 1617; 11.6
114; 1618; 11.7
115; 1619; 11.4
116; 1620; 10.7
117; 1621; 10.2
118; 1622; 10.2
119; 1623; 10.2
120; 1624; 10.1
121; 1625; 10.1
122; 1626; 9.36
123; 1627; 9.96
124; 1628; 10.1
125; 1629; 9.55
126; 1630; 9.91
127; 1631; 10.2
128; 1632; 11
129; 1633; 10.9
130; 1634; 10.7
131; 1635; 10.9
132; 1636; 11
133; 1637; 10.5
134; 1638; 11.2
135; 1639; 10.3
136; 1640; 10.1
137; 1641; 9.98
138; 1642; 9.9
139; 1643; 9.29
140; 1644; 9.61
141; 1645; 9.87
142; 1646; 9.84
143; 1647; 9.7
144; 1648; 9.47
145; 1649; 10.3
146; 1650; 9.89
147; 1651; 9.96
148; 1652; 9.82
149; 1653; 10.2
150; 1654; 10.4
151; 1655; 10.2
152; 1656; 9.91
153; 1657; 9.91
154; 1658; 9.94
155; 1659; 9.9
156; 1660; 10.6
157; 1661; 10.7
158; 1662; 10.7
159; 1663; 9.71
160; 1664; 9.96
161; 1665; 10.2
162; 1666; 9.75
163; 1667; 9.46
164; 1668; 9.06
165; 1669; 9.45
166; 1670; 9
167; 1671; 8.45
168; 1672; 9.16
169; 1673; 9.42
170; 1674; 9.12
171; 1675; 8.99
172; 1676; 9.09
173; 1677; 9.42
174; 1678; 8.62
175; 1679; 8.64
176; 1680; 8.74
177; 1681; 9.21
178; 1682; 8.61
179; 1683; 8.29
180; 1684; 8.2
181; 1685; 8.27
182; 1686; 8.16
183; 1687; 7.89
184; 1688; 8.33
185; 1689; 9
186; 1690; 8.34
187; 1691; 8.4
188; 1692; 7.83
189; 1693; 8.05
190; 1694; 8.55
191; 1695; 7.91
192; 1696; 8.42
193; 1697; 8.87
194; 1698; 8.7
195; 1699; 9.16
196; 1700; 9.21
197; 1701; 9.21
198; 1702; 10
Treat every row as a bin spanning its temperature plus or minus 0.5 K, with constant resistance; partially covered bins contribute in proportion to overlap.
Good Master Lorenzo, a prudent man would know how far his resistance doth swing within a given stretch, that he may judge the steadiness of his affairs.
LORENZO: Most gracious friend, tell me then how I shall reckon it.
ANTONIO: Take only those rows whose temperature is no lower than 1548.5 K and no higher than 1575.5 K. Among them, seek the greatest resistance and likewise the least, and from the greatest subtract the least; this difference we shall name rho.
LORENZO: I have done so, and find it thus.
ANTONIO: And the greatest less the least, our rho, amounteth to 5.8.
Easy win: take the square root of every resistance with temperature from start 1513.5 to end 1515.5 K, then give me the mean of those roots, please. 3.0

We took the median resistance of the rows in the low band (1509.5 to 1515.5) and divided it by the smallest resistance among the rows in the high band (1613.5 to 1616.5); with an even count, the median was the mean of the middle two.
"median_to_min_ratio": 0.80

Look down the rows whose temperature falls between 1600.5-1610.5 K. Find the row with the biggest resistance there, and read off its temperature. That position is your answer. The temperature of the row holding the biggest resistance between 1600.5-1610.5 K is 1610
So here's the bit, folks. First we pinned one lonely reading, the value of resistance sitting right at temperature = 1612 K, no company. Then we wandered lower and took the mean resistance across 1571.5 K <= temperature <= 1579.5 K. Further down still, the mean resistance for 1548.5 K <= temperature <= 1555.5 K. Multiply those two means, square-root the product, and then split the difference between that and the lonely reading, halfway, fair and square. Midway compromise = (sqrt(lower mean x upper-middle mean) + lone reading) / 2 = 10.0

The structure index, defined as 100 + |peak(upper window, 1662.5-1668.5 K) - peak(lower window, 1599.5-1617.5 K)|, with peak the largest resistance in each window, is 102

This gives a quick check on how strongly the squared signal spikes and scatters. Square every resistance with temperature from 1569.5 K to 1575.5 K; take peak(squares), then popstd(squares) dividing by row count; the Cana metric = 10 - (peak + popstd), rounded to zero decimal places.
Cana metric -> -140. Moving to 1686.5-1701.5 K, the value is -83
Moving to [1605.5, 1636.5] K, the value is -166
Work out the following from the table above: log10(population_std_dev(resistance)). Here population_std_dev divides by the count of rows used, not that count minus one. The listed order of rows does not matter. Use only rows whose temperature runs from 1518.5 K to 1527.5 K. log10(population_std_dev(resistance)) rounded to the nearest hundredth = -0.58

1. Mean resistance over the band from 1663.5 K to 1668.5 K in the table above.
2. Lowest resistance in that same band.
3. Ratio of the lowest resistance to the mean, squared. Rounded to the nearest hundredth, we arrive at 0.87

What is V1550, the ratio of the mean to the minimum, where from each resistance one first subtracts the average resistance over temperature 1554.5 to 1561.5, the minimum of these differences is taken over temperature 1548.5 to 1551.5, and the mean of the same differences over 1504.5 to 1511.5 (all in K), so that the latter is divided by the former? -0.7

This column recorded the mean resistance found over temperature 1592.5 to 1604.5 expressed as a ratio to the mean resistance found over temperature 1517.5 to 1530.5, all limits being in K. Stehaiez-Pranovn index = 1.09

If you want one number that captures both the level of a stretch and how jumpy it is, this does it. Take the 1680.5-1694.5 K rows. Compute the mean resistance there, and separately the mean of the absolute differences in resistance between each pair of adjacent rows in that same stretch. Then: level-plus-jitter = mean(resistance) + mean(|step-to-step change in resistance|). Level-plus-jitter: 8.7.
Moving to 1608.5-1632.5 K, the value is 11.3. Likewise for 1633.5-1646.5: 10.6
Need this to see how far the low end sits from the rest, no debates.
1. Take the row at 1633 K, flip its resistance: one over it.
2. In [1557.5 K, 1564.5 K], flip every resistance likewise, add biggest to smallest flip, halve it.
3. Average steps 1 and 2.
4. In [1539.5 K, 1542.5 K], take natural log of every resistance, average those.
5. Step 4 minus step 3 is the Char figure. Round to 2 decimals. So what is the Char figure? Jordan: 2.09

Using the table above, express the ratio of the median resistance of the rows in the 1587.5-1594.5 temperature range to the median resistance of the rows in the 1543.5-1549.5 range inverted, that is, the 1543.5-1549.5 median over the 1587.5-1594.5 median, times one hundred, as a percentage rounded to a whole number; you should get 59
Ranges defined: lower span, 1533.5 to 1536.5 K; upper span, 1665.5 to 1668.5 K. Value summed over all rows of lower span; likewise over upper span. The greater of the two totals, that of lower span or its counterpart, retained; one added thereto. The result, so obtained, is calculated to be 33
